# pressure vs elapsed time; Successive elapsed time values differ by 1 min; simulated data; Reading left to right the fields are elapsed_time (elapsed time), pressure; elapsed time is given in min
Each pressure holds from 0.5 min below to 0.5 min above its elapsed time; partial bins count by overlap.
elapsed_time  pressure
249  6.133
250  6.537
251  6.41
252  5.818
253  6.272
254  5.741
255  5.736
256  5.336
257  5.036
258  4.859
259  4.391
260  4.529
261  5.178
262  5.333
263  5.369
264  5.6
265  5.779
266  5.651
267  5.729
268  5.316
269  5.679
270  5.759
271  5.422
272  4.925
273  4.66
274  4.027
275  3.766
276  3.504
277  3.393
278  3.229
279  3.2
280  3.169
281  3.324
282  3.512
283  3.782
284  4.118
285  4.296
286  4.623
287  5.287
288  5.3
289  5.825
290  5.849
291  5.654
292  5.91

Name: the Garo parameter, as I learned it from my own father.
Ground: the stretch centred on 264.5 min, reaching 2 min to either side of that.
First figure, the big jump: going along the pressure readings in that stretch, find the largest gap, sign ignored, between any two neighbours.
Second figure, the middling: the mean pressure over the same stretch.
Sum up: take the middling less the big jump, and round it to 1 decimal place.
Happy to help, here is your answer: 5.4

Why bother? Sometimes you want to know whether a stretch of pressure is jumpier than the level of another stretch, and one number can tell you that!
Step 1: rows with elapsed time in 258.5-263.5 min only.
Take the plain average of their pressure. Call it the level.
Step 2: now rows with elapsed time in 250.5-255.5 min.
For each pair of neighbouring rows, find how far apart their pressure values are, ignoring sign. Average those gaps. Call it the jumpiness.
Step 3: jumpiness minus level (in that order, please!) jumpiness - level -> -4.6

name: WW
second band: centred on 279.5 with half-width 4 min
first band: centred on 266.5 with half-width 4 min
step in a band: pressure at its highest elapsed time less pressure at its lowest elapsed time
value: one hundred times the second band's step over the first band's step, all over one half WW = 143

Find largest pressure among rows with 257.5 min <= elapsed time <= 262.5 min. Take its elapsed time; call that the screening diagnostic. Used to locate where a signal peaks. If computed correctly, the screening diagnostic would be 262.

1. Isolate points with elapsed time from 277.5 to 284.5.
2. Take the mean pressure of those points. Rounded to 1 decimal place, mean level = 3.5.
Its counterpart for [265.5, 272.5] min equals 5.5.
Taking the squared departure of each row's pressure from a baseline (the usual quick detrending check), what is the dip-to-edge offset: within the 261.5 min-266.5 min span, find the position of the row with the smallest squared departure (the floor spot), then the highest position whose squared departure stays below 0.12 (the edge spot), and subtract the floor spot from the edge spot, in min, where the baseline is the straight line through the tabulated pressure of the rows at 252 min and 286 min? 3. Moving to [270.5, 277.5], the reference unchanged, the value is 0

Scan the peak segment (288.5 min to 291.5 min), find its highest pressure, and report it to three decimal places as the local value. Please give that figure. 5.849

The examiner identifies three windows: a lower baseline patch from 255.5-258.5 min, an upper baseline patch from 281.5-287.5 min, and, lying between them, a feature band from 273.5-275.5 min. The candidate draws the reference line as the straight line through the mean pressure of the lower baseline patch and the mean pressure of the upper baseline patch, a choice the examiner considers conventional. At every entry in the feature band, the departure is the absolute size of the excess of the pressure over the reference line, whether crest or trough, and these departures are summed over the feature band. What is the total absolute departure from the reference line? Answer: 1.3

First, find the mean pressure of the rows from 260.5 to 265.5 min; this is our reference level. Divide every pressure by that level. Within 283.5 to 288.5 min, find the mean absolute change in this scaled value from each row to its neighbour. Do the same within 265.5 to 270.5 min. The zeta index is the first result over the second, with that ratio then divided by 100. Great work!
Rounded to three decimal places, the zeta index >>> 0.013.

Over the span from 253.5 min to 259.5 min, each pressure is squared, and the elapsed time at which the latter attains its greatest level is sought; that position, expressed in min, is 254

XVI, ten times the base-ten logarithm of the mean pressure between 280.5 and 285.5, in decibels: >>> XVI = 5.8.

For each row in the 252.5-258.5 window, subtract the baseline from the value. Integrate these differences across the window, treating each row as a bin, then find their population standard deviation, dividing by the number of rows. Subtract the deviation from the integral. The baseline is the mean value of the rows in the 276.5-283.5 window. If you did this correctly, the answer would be 12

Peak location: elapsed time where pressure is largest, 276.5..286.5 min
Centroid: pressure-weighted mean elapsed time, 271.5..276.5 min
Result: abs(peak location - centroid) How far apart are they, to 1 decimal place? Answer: 12.2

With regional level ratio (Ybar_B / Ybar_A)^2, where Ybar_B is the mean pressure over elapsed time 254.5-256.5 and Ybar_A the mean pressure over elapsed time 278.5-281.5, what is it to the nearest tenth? 2.9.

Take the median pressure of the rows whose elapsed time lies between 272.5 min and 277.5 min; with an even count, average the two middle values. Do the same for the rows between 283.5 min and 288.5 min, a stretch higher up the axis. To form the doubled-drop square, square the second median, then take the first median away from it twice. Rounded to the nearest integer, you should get 14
